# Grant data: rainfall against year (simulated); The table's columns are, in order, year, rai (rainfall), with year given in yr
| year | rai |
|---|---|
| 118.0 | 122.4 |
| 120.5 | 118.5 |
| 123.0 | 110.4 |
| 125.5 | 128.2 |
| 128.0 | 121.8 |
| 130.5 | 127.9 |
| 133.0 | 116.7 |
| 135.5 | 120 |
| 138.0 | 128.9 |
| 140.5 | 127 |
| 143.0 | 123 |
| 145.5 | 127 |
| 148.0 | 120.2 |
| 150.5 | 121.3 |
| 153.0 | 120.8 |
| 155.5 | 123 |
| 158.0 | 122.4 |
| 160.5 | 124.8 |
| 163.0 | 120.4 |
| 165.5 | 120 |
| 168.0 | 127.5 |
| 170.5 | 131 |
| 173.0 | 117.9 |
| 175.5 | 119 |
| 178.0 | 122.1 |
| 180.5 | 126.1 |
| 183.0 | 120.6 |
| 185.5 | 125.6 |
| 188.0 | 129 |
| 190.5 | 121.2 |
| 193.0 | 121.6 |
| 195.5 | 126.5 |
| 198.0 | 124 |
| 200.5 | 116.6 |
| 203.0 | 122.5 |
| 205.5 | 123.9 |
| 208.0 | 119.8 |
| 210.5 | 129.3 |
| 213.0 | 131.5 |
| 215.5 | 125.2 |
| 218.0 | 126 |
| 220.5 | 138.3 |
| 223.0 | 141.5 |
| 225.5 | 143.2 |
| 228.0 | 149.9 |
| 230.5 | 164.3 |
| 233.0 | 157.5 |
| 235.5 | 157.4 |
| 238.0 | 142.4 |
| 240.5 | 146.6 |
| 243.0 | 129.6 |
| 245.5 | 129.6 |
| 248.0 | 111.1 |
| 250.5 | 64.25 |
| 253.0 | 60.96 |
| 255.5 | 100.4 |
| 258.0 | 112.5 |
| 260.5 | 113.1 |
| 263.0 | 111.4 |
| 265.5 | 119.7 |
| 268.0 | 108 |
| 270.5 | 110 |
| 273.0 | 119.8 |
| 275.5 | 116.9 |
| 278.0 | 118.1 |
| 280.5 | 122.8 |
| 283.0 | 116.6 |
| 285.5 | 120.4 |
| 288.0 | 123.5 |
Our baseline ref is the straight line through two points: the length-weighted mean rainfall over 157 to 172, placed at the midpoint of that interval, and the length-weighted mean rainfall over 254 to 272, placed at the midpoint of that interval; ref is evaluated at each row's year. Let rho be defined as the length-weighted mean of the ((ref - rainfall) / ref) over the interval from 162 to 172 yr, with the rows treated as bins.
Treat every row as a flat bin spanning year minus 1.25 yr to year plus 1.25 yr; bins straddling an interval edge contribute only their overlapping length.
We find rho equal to -0.01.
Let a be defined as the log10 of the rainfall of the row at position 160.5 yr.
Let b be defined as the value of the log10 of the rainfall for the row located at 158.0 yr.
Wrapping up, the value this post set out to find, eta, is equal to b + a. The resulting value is 4.18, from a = 2.10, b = 2.09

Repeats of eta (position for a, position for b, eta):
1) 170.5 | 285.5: 4.20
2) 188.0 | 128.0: 4.20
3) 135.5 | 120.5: 4.15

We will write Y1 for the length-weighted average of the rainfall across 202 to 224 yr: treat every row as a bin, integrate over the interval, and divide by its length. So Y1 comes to 129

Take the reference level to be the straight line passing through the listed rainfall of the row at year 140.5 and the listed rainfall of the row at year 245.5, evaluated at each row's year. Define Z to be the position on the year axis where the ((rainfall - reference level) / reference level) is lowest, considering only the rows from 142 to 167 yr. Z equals 165.5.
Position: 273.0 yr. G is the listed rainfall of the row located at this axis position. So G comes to 119.8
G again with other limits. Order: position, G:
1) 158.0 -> 122.4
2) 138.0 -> 128.9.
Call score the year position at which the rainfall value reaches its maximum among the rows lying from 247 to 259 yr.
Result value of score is 258.0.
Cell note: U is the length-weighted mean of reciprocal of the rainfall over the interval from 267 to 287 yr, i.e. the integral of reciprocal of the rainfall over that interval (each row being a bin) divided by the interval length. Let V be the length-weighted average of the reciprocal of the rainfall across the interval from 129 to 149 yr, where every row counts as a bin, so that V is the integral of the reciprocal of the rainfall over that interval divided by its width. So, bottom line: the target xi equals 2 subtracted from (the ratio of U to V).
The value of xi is -0.94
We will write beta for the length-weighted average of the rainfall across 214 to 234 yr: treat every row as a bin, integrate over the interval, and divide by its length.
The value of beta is 143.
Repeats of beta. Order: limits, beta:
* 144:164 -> 123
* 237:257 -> 110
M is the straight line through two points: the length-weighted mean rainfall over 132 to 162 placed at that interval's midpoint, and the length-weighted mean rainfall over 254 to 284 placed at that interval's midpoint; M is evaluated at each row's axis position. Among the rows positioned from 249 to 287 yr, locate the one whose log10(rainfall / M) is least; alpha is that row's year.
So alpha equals 253.0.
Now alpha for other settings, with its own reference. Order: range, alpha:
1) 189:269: 253.0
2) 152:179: 173.0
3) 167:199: 173.0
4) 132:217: 133.0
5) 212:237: 215.5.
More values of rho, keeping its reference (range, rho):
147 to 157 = 0.04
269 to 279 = -0.07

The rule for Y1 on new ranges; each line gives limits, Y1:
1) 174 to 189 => 124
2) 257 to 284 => 115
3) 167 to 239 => 131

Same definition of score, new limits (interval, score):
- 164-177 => 170.5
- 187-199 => 188.0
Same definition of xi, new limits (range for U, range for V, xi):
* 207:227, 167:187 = -1.06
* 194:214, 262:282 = -1.07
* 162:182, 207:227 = -0.93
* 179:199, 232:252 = -1.05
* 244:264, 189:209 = -0.70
